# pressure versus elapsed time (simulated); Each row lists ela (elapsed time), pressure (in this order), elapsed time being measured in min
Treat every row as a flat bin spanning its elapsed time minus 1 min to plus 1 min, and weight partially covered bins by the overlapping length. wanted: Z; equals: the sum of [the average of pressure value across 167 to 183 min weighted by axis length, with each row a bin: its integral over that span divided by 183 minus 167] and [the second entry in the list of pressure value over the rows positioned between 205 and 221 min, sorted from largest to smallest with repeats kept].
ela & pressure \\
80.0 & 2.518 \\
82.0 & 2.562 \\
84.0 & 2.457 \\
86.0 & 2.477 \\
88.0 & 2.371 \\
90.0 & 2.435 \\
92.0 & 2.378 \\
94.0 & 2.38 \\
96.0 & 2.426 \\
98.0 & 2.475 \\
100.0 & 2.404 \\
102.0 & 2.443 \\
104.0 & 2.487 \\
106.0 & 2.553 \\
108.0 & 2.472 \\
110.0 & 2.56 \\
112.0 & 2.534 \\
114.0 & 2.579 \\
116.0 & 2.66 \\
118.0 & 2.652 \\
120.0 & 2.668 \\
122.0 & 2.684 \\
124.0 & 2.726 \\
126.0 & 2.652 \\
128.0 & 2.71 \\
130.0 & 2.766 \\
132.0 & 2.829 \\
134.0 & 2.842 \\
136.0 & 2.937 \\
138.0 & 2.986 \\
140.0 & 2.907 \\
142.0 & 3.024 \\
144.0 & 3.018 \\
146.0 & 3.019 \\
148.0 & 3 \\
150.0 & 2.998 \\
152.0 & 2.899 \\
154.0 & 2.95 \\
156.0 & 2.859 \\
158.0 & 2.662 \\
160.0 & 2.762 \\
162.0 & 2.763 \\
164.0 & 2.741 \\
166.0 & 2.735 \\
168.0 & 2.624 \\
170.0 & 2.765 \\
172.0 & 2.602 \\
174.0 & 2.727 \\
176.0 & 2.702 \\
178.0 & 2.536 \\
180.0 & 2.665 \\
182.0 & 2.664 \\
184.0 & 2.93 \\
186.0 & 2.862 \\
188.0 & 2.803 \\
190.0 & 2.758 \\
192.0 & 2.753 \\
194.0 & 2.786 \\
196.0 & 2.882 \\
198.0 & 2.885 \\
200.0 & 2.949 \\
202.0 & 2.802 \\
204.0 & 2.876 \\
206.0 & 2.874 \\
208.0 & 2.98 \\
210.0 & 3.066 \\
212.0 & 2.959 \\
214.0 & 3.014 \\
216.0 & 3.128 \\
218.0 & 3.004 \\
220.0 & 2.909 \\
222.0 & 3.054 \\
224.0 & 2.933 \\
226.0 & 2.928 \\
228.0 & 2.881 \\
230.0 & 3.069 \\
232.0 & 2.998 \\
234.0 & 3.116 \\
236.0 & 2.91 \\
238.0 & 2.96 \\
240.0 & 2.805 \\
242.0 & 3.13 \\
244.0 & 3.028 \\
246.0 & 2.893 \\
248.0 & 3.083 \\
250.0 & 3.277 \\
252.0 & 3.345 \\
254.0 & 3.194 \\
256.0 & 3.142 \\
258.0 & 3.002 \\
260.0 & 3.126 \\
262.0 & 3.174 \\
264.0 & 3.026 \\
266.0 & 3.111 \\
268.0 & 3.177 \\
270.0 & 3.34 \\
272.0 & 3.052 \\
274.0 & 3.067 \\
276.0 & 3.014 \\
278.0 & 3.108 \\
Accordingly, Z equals 5.73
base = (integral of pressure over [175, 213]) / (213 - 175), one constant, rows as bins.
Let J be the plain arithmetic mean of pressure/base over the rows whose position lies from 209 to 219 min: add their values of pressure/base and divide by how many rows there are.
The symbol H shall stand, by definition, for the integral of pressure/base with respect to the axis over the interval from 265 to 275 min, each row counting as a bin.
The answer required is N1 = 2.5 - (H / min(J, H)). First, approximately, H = 11.1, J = 1.07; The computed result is -7.88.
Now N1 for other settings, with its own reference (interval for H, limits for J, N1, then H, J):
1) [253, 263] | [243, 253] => -7.51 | 11.1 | 1.11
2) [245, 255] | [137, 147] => -8.06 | 11.2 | 1.06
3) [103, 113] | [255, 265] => -5.65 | 8.9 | 1.09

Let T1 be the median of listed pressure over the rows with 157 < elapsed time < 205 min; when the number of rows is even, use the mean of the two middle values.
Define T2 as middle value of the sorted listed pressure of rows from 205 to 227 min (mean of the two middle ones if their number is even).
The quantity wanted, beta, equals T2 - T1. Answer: 0.22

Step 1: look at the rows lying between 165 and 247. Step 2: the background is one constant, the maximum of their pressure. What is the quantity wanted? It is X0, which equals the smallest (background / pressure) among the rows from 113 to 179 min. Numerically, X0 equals 1.04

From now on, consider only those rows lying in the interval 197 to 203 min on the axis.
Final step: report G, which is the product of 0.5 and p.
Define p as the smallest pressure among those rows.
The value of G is 1.40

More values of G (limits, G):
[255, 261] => 1.50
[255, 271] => 1.50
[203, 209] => 1.44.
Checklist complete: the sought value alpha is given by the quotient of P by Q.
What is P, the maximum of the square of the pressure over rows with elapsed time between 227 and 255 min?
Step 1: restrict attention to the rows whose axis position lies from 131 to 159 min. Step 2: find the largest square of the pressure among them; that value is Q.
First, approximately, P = 11.2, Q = 9.14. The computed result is 1.2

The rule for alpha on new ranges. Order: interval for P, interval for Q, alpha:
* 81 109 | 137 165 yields 0.7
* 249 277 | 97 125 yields 1.5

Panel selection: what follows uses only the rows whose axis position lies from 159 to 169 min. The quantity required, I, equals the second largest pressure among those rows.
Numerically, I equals 2.762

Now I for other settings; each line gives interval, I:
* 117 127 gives 2.684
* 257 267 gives 3.126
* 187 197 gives 2.803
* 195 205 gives 2.885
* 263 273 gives 3.177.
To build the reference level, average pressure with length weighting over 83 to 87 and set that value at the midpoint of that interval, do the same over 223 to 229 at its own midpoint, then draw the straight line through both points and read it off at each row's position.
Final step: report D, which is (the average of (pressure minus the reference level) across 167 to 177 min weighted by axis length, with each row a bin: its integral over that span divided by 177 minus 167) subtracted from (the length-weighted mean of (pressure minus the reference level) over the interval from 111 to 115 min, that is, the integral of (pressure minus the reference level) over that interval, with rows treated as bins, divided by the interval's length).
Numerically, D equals 0.06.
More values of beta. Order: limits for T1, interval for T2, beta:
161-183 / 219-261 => 0.33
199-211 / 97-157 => -0.19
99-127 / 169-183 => 0.10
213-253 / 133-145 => -0.05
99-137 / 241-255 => 0.48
